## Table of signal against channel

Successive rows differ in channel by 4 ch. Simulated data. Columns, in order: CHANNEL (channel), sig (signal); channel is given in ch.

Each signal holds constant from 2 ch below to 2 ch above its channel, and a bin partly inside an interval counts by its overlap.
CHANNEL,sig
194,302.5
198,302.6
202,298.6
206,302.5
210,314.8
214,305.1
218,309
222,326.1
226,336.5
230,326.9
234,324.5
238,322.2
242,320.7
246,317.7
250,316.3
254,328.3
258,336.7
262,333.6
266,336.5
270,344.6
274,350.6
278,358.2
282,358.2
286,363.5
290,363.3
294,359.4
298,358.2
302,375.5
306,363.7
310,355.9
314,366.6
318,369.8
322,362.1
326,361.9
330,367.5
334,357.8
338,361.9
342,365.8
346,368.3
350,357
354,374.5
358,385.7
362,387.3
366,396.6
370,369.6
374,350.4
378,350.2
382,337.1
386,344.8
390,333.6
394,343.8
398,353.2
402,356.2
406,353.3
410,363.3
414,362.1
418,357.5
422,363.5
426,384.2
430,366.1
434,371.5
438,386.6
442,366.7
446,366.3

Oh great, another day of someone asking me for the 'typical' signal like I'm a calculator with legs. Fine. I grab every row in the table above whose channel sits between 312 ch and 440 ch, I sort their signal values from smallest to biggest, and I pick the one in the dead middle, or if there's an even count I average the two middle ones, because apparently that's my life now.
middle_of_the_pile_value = 363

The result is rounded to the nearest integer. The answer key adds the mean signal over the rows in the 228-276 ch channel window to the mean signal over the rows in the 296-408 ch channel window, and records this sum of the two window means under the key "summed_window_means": 692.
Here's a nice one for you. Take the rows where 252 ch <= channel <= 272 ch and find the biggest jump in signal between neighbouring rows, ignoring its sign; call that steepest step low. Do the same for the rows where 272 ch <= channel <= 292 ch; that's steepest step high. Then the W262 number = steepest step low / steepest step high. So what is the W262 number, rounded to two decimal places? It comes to 1.11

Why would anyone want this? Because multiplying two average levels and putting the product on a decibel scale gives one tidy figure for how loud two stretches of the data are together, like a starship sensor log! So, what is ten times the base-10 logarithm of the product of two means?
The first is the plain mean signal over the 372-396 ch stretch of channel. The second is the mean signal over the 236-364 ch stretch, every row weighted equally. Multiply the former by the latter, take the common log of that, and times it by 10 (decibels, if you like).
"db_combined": 50.9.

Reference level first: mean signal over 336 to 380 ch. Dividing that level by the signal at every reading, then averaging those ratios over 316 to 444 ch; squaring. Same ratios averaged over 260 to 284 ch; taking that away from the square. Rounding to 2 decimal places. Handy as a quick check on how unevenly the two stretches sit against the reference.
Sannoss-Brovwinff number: -0.03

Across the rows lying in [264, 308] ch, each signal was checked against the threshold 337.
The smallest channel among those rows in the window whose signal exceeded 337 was 270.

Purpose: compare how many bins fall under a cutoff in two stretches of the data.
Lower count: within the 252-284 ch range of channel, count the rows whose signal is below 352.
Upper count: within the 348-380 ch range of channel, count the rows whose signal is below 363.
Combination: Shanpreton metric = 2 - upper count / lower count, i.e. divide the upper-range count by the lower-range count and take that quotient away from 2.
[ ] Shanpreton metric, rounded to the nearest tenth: 1.5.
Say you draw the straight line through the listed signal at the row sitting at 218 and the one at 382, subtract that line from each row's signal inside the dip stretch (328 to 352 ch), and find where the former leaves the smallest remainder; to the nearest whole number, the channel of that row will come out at 350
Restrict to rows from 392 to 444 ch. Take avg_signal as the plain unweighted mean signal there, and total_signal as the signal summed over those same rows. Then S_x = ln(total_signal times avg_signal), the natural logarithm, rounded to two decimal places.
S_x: 14.36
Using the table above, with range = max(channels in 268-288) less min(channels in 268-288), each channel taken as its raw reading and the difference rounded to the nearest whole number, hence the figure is 19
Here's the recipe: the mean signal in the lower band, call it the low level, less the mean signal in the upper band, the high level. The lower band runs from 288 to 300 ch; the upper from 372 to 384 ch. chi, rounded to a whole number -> 14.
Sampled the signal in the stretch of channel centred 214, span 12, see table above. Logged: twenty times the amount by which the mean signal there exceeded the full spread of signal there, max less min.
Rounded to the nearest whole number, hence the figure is 5999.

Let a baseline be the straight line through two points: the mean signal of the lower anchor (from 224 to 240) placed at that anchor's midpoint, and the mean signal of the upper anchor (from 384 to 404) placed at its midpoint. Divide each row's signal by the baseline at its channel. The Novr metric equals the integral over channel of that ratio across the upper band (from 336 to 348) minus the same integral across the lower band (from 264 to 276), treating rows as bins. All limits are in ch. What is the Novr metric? 0.45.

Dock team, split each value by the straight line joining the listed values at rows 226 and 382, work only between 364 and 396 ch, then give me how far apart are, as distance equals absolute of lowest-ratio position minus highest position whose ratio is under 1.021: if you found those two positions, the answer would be 4 ch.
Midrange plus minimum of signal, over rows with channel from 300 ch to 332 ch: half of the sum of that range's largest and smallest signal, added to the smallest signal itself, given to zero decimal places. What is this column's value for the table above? 722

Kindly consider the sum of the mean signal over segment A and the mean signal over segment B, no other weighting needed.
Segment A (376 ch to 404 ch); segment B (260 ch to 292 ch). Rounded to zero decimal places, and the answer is 697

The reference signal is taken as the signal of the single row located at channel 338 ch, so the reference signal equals 361.9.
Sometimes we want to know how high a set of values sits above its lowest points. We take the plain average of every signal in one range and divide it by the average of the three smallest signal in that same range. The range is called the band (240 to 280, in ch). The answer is 1.05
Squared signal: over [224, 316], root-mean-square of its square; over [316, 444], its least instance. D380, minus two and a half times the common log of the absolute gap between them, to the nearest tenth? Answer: -9.8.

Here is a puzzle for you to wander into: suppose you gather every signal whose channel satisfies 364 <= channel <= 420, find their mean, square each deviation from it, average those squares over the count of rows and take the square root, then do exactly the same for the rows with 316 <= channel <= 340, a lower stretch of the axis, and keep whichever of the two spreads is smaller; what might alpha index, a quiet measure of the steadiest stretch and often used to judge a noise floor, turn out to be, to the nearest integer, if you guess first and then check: 4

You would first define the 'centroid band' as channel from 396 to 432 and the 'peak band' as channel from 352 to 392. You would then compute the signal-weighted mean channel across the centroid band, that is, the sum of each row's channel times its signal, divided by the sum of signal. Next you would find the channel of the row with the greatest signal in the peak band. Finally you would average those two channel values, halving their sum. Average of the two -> 390.1 ch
